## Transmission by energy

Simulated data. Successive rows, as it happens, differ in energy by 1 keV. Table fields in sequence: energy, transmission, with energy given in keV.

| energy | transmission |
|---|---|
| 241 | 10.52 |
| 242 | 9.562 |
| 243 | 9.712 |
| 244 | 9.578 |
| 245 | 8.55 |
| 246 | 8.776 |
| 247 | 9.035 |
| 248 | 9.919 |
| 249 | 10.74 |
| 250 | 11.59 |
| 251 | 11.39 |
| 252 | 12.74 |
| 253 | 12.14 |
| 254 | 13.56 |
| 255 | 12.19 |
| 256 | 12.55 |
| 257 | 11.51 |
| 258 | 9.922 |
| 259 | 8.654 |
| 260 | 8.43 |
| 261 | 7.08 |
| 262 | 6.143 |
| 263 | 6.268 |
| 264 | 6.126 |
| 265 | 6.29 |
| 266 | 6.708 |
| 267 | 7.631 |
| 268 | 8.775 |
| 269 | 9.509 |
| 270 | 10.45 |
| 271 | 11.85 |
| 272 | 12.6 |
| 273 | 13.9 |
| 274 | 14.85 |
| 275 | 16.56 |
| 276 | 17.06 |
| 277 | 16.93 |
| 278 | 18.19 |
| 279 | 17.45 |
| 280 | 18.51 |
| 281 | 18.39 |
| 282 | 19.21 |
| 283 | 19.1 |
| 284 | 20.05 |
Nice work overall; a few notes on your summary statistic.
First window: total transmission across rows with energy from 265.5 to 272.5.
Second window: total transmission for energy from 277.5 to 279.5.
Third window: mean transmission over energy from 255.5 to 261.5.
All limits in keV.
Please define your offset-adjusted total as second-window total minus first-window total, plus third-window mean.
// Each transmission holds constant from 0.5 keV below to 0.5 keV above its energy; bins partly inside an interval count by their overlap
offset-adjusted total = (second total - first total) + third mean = -22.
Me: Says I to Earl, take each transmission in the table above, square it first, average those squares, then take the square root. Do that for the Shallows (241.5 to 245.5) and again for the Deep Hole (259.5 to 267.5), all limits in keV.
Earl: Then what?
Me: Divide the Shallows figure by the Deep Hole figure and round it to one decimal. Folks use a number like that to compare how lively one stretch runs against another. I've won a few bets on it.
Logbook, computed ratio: 1.4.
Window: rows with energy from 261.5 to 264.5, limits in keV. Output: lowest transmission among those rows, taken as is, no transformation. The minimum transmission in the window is 6.126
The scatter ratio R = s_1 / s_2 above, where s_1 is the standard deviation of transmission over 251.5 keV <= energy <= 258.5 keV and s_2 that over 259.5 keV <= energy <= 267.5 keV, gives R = 1.4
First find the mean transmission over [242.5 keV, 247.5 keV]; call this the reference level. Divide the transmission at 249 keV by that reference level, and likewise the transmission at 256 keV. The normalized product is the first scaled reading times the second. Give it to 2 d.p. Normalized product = 1.62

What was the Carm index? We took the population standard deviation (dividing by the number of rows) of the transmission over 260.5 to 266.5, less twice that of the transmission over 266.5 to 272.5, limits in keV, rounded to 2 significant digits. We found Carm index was -3.1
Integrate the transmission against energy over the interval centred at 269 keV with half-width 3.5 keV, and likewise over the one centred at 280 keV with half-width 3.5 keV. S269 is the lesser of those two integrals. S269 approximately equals 68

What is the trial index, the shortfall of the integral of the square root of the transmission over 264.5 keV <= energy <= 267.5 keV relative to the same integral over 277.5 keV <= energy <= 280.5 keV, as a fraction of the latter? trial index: 0.38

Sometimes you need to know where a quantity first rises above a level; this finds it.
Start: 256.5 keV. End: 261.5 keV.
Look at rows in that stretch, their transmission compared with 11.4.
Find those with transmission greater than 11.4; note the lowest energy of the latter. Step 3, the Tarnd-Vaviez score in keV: 257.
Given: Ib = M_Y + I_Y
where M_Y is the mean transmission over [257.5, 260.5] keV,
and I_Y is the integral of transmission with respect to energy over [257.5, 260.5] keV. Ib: 36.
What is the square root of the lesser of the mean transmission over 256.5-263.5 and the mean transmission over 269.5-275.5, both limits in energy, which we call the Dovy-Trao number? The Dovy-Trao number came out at 2.9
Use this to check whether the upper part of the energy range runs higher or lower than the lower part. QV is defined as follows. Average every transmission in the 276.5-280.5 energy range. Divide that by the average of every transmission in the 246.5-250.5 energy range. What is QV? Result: 1.7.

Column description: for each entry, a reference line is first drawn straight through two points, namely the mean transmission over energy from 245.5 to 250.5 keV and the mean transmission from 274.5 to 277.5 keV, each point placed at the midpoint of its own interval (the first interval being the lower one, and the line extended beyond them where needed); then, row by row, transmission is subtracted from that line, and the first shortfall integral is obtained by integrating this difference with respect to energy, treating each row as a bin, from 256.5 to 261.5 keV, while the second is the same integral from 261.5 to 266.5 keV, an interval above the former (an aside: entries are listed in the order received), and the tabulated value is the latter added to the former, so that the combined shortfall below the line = 56.0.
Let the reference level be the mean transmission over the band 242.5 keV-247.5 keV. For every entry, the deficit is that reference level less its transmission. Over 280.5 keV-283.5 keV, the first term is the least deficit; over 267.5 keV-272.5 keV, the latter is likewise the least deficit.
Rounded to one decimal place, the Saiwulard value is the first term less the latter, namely -6.6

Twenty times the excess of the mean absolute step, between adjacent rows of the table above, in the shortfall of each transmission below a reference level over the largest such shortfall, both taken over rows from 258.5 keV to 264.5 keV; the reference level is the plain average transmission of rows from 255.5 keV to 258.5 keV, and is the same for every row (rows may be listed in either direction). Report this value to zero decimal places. -93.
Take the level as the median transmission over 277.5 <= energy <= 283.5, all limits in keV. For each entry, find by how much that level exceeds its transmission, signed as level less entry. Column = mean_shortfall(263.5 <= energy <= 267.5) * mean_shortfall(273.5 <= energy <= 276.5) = 27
